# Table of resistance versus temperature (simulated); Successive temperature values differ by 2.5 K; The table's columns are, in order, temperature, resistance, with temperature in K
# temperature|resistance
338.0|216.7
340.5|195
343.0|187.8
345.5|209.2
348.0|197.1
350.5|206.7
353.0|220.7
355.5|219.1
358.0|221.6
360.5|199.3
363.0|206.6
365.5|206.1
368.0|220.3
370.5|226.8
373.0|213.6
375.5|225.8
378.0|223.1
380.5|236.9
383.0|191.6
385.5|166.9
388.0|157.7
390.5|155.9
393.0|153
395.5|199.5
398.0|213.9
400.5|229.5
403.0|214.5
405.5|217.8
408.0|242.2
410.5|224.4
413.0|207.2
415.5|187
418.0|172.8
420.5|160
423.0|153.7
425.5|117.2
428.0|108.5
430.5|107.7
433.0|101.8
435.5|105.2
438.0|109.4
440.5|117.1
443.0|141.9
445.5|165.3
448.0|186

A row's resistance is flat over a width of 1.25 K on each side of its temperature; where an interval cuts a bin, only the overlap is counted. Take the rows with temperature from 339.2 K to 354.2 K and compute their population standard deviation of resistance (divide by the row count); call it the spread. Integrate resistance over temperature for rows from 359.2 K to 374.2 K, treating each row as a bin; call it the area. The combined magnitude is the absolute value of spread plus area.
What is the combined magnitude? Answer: 3193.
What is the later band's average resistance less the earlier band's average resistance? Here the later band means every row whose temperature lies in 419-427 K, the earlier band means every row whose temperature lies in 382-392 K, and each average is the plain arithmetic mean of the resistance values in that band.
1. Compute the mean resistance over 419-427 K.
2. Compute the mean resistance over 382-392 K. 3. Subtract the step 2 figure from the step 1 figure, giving -24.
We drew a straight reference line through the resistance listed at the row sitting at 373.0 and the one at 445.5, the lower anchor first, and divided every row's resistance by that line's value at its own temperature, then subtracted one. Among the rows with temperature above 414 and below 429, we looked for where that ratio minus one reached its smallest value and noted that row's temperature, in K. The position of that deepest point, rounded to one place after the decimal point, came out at 428.0 K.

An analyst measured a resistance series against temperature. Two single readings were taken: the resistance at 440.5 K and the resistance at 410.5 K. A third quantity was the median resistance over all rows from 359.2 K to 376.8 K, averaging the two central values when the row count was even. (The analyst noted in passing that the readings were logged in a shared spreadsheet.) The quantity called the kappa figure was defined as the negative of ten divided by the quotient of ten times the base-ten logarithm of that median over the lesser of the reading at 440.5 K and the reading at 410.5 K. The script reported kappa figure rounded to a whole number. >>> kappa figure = -50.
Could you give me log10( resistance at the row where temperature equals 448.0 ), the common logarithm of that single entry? 2.27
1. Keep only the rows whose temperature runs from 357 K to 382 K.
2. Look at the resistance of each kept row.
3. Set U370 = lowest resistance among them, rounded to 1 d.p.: 199.3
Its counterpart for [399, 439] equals 101.8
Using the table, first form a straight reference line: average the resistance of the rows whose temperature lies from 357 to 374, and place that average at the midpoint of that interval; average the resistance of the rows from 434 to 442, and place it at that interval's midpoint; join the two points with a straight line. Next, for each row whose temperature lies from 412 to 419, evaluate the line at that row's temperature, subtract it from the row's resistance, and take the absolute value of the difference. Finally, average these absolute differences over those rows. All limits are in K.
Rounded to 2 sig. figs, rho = 46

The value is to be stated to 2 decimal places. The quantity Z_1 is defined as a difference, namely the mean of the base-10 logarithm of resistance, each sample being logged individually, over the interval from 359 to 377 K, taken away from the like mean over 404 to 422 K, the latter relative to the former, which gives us -0.03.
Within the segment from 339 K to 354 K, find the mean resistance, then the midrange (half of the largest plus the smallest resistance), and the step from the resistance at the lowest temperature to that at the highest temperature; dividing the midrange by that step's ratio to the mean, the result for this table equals 1611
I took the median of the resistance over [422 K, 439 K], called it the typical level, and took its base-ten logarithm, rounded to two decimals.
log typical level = 2.04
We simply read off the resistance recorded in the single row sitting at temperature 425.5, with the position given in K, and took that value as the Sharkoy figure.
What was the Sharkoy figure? 117.2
